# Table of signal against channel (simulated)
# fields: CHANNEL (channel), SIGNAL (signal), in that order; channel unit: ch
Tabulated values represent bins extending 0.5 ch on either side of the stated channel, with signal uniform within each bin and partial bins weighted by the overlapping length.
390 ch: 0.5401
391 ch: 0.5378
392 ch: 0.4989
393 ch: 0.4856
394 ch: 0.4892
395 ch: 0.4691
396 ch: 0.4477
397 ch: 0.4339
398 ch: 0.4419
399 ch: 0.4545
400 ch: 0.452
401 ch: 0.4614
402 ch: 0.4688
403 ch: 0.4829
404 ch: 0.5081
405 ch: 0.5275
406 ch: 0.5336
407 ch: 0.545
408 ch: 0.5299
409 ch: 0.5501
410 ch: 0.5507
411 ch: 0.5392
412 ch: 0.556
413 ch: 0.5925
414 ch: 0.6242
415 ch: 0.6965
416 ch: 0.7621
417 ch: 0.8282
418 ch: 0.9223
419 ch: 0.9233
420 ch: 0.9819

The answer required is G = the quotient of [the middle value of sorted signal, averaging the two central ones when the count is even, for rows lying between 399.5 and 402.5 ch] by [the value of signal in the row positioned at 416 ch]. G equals 0.61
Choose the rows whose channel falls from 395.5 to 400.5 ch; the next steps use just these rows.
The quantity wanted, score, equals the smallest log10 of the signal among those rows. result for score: -0.363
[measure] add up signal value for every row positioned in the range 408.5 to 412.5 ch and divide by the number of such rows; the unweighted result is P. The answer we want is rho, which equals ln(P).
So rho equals -0.60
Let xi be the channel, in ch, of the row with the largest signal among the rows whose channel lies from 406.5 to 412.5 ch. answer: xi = 412 ch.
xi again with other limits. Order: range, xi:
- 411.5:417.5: 417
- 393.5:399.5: 394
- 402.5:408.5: 407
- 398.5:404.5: 404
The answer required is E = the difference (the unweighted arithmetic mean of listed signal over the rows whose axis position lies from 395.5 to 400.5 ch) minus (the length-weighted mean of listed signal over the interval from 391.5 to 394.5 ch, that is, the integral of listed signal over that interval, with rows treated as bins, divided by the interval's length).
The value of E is -0.05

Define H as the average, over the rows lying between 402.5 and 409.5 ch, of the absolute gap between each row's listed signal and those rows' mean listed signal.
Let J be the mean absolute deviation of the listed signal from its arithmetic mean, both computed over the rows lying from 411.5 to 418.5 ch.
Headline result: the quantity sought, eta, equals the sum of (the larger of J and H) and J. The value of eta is 0.22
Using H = 0.017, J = 0.108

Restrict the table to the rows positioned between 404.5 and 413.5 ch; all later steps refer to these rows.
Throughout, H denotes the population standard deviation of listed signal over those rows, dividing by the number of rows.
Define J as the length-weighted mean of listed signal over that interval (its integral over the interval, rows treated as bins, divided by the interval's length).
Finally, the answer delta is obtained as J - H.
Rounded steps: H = 0.019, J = 0.55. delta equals 0.529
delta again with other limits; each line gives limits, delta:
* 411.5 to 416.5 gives 0.572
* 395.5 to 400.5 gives 0.439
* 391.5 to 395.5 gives 0.475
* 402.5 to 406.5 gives 0.493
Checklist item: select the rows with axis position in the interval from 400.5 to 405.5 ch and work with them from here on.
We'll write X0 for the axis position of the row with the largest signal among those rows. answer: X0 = 405 ch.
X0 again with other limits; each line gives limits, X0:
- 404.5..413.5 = 413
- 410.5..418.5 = 418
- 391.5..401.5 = 392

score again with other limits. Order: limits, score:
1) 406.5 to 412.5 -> -0.276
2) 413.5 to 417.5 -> -0.205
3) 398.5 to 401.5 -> -0.345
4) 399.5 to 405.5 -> -0.345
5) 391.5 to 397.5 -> -0.363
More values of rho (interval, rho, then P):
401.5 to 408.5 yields -0.67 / 0.51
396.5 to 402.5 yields -0.79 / 0.45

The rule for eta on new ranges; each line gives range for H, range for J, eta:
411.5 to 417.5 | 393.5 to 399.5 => 0.10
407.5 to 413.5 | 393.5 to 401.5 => 0.03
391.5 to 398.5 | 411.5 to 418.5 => 0.22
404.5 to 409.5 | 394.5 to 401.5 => 0.02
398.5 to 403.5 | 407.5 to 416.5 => 0.13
